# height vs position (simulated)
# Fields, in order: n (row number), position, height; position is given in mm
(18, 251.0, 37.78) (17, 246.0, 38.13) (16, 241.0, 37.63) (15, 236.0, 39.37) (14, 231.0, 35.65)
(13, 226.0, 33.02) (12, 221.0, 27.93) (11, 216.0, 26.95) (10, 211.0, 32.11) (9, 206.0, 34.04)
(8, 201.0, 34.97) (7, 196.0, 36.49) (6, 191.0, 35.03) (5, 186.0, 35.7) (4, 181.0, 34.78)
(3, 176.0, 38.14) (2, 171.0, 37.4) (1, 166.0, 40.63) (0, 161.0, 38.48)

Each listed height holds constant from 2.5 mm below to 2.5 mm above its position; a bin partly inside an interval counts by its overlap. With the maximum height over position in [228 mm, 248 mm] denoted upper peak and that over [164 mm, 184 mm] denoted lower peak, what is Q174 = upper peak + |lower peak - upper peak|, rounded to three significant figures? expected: 40.6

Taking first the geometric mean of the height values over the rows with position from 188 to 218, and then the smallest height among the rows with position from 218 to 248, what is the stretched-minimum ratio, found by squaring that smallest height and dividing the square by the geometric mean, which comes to 24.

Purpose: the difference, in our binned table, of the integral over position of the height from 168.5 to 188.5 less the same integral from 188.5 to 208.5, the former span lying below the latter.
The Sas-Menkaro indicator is 27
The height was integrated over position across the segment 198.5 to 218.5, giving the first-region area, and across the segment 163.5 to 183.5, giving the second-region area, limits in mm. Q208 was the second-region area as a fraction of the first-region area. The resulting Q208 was 1.18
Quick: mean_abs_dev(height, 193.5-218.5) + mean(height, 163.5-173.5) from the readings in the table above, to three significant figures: 41.7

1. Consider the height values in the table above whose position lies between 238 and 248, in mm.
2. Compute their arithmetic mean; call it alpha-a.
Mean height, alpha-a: 37.9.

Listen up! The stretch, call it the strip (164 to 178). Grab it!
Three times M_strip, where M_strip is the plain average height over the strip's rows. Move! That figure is 116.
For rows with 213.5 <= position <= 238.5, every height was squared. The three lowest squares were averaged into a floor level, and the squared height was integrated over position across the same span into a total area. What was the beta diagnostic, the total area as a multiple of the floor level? 31.3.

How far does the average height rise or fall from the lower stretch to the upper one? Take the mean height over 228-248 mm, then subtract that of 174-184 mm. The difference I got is 1.2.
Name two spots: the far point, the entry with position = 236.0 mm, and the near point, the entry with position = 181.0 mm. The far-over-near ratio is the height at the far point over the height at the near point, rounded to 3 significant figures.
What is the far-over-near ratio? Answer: 1.13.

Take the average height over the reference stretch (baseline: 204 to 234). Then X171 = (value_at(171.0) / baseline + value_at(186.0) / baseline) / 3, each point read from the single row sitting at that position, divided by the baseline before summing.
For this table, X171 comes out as 0.77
